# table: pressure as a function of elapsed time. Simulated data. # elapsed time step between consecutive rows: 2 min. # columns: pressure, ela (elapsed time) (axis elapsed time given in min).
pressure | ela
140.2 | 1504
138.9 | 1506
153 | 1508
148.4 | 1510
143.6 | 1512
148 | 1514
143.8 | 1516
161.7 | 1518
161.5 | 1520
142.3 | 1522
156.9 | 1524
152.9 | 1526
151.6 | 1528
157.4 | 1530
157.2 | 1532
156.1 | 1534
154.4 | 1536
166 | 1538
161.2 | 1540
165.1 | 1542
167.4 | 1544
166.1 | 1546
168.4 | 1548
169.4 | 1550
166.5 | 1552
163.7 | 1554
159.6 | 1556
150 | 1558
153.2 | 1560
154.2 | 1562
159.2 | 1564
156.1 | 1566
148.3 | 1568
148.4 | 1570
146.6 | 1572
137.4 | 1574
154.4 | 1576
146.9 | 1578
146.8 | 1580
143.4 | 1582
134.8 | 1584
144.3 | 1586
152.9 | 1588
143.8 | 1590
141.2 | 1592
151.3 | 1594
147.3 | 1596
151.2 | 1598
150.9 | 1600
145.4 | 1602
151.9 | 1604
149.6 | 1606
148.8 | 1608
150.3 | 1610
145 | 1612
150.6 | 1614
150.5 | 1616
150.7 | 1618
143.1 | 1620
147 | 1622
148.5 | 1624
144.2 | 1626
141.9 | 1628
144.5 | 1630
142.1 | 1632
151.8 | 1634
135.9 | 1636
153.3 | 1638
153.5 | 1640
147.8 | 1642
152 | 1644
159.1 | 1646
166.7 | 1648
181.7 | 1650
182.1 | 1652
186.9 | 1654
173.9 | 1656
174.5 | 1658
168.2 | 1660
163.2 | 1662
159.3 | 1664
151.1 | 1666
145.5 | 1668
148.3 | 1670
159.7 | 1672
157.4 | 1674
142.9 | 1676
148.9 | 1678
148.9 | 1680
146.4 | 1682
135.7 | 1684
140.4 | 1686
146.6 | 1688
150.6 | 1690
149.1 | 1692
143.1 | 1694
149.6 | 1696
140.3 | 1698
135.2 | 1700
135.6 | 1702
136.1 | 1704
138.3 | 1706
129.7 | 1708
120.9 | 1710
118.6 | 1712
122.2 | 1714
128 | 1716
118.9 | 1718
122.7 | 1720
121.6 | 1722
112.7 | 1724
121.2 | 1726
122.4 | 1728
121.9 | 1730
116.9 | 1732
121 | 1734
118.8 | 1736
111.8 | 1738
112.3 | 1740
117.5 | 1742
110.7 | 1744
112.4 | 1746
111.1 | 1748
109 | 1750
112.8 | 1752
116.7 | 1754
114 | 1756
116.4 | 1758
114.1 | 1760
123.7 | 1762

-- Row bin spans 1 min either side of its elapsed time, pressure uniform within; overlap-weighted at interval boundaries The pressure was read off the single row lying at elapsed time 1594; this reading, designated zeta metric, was 151.3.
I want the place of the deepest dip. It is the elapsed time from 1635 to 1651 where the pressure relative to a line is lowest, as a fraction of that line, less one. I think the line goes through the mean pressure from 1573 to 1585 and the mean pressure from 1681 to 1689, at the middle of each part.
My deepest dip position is 1636 min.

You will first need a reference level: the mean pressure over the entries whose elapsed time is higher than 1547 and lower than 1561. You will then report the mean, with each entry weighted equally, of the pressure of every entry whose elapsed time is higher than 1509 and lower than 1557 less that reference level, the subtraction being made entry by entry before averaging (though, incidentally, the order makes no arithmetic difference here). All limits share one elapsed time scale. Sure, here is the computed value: -4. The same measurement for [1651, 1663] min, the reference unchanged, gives 13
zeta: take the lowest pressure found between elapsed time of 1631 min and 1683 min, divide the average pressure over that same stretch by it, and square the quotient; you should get 1.35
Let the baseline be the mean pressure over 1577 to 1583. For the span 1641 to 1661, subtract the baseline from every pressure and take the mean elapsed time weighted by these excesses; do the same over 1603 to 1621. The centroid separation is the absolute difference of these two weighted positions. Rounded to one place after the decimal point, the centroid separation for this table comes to 42.9 min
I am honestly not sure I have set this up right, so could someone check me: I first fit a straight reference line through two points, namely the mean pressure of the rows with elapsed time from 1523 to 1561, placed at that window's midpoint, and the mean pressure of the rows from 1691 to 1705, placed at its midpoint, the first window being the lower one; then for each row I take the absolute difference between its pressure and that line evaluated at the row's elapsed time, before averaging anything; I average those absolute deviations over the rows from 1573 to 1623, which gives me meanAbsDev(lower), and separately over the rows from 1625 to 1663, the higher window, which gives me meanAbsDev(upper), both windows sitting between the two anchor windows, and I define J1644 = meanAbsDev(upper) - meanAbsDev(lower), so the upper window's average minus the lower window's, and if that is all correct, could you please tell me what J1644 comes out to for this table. 9.2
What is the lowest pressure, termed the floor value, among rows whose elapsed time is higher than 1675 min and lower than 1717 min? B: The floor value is 118.6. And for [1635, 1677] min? 135.9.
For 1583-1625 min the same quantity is 134.8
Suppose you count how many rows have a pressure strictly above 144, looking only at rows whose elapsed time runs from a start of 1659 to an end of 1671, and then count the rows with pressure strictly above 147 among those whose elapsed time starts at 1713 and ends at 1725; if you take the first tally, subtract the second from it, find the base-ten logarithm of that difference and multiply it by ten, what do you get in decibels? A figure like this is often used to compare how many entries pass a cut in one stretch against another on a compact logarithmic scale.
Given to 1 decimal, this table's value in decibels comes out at 7.8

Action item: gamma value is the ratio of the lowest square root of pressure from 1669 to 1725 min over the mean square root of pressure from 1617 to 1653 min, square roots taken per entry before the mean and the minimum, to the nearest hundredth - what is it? 0.86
